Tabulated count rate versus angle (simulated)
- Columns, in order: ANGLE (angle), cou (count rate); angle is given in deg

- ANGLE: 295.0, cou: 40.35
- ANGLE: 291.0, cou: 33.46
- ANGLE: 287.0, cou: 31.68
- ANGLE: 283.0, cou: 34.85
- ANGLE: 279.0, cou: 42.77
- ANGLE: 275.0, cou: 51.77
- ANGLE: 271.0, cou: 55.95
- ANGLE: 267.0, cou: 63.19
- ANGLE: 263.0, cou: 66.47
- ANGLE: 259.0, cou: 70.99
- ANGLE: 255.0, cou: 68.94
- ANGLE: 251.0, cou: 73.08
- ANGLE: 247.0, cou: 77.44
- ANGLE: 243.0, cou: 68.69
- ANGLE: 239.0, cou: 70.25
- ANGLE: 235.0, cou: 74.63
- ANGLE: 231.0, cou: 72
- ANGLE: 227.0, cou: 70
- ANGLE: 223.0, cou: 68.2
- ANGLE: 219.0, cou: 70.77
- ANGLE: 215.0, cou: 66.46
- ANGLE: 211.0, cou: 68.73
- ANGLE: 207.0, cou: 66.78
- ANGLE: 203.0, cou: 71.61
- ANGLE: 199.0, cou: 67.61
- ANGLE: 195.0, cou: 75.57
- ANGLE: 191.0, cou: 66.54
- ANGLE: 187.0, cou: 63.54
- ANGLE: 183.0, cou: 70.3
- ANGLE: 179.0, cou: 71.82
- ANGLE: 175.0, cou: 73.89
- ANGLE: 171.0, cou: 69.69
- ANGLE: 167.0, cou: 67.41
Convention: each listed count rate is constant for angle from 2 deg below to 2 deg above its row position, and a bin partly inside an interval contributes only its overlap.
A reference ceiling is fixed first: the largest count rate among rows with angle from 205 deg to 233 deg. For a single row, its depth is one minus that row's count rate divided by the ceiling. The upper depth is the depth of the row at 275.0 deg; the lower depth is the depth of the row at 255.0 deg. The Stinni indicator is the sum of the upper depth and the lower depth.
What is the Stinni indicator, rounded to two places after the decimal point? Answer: 0.32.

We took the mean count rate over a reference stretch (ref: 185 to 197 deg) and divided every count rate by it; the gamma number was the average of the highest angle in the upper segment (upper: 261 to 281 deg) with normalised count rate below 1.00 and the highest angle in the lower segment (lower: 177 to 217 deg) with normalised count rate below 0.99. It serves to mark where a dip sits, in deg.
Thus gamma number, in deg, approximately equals 247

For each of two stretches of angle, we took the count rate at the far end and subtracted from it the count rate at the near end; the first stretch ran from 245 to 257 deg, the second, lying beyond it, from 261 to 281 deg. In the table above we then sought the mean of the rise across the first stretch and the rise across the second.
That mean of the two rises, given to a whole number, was -16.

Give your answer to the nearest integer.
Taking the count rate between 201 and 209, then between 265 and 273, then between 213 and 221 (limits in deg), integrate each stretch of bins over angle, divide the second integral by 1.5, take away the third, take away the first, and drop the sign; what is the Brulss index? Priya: 785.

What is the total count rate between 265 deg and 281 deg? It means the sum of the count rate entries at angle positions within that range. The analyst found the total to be 214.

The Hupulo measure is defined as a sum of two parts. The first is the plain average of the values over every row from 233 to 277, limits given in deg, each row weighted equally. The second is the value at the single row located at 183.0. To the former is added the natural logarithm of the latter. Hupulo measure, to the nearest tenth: 71.7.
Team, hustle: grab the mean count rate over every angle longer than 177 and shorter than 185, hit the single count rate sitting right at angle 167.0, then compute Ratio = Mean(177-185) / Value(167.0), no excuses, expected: 1.1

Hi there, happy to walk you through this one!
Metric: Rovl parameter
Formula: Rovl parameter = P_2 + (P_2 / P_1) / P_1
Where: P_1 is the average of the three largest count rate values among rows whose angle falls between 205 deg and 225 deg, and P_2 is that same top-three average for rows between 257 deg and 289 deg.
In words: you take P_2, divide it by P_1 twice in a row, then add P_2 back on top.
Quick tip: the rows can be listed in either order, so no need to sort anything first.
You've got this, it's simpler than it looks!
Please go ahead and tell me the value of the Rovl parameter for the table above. 67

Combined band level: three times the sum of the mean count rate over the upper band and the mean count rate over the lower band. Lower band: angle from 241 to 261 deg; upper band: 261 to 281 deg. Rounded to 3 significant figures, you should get 384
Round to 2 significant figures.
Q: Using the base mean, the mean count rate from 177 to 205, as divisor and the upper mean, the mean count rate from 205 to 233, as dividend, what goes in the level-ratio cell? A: 0.99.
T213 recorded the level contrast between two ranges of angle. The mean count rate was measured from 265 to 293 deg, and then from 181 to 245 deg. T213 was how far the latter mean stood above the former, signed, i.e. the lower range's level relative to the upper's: 25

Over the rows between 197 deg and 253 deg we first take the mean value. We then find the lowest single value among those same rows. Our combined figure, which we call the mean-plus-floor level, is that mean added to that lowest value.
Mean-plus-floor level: 136.9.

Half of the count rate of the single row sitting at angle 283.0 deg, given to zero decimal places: 17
